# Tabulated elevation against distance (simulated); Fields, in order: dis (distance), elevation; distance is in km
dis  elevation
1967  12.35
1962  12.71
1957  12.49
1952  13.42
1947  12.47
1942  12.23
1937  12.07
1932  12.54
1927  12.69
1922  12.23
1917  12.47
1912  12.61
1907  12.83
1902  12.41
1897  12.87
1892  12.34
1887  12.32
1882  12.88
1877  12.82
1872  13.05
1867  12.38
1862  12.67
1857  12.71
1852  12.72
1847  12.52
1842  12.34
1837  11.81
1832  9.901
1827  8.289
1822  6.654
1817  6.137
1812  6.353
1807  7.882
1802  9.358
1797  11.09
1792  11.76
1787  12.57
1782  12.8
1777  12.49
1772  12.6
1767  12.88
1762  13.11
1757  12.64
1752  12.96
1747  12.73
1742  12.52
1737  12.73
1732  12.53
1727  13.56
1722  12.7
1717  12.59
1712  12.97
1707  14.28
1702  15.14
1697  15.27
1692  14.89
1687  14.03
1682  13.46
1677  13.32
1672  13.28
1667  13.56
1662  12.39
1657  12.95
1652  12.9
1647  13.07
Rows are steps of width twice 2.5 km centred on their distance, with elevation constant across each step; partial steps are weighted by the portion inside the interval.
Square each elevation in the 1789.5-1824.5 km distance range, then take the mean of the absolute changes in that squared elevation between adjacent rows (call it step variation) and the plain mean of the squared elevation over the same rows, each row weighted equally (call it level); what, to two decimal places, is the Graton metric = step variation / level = 0.23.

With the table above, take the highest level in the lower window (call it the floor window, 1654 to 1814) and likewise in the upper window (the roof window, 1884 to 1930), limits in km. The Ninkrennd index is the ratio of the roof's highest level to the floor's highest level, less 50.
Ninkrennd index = -49.2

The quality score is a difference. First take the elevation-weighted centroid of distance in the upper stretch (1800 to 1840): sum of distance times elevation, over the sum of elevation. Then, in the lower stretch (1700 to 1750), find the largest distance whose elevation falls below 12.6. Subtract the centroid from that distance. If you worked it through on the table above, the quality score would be -78.8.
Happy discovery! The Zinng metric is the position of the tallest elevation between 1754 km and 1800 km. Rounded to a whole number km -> 1762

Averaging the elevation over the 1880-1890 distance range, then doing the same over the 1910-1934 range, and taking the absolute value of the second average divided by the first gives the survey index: 0.99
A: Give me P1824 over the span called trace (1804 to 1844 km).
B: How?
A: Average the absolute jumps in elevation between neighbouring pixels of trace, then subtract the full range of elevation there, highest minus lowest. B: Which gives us -5.1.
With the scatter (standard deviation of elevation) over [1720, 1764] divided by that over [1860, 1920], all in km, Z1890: 1.3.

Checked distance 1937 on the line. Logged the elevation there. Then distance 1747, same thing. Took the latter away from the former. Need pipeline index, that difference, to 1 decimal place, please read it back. -0.7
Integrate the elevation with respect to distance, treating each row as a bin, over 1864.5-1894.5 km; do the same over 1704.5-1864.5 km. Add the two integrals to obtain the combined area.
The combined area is 2233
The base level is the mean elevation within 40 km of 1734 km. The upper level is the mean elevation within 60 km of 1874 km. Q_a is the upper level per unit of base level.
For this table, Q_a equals 0.89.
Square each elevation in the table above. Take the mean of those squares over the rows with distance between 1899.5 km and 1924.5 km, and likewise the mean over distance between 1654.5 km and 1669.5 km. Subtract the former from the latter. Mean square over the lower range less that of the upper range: 12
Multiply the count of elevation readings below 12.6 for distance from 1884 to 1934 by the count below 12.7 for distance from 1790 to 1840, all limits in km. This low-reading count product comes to 60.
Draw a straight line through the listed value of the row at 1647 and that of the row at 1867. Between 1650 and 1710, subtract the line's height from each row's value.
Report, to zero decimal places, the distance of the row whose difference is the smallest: 1662 km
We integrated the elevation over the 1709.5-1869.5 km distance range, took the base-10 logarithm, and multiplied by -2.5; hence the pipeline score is -8.2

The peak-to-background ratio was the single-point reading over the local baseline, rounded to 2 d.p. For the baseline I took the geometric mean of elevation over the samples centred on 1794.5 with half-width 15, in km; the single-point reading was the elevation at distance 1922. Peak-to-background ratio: 1.14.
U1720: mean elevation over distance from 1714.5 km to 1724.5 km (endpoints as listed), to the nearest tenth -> 12.6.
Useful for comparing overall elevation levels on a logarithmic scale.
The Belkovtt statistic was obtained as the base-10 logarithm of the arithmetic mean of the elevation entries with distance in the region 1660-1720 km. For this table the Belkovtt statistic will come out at 1.139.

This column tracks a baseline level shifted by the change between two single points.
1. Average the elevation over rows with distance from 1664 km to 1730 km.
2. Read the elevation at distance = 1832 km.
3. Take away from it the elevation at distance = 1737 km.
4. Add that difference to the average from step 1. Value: 11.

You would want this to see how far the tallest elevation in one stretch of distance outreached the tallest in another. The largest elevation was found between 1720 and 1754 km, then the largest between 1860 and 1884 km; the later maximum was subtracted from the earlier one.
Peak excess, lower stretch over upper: 0.5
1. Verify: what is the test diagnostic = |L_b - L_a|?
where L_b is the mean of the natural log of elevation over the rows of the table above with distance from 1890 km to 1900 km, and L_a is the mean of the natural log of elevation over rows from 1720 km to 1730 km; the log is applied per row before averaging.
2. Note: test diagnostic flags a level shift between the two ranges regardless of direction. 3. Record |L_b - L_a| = 0.040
